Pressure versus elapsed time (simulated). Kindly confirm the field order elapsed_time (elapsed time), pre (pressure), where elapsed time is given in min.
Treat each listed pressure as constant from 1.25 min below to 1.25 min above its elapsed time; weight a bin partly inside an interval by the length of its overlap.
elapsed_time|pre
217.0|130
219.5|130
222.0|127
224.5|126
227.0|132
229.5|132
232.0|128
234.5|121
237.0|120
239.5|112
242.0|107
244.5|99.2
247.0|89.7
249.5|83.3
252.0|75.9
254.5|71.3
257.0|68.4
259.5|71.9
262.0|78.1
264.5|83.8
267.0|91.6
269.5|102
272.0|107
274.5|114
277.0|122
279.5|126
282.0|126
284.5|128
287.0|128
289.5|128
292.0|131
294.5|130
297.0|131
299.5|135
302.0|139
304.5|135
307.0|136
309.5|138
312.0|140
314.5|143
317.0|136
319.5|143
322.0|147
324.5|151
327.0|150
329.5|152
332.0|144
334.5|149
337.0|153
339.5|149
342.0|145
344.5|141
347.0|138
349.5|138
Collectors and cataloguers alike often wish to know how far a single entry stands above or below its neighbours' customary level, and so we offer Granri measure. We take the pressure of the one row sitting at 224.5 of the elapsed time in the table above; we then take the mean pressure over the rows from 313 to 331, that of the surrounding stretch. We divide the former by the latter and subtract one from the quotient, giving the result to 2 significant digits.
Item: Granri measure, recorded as -0.14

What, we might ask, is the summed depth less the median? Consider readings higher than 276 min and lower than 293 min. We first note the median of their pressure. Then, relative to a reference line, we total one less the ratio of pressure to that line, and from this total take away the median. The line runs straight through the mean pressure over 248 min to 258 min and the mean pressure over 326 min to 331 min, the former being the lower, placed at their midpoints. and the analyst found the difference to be -129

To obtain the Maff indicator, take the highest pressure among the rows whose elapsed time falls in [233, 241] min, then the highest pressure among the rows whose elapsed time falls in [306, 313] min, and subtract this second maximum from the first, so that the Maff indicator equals -19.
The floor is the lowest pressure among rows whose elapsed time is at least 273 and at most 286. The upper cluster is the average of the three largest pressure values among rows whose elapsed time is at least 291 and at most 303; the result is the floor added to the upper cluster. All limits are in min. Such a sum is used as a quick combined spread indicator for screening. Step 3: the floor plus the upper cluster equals 249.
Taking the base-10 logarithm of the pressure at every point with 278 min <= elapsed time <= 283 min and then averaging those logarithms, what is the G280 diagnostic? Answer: 2.10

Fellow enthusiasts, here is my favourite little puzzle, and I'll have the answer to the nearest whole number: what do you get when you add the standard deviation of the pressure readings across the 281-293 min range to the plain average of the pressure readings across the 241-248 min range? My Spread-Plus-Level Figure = 100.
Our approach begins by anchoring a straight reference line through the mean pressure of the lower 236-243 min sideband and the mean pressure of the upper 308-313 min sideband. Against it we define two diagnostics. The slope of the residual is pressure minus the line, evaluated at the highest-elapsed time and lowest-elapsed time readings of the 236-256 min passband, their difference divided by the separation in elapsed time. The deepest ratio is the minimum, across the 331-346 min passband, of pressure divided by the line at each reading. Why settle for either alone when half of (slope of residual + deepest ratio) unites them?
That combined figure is -1.1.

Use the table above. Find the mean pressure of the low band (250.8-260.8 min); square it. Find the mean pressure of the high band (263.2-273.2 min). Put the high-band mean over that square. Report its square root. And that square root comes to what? 0.136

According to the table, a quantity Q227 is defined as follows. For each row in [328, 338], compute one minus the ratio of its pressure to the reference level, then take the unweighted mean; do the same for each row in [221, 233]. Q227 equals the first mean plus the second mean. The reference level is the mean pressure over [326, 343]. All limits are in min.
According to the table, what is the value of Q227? 0.1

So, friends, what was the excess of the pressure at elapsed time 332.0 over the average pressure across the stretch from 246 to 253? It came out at 61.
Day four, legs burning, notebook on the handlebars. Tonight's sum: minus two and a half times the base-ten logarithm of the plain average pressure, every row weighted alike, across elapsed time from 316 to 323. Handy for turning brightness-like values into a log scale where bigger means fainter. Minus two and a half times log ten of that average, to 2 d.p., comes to -5.38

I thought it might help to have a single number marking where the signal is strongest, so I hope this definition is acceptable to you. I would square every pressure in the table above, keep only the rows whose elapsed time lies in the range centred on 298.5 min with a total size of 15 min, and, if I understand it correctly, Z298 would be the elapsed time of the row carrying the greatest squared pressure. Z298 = 302.0 min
